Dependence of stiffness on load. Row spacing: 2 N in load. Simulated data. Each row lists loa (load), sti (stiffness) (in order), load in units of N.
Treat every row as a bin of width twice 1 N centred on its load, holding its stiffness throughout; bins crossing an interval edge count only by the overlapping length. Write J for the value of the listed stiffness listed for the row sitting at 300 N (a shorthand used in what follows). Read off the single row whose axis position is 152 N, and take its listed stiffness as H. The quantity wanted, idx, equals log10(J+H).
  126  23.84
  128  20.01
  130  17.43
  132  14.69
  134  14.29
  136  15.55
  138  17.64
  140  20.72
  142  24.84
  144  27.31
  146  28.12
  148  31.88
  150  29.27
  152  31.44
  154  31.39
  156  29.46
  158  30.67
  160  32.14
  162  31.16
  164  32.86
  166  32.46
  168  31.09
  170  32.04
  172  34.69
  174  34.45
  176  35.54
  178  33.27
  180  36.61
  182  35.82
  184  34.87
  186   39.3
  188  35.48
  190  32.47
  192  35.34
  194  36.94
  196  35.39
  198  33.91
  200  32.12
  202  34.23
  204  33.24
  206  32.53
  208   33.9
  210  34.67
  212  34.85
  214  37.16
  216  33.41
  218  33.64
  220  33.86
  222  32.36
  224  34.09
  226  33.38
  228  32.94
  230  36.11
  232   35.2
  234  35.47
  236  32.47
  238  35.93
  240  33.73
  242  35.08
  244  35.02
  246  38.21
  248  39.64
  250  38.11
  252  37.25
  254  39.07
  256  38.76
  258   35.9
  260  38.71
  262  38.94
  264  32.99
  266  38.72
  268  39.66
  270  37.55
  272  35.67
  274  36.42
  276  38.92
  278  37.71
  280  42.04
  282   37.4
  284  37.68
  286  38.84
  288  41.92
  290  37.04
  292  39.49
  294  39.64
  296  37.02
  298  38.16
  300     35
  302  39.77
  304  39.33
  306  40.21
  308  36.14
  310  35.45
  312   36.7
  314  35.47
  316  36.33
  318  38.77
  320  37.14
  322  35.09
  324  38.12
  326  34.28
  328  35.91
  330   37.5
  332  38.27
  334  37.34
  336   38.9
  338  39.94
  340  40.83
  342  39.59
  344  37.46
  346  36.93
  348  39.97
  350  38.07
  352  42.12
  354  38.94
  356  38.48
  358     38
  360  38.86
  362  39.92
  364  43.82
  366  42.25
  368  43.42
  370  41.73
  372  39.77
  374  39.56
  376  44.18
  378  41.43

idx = 1.82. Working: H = 31.44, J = 35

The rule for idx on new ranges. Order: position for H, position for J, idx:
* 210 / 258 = 1.85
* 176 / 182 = 1.85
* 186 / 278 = 1.89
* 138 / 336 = 1.75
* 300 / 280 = 1.89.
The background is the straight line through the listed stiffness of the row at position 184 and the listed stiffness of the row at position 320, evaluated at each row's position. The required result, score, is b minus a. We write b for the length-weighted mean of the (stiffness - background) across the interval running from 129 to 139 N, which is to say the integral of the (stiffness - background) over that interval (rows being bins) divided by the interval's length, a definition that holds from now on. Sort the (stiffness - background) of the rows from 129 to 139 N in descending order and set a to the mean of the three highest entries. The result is -0.94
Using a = -17.2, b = -18.1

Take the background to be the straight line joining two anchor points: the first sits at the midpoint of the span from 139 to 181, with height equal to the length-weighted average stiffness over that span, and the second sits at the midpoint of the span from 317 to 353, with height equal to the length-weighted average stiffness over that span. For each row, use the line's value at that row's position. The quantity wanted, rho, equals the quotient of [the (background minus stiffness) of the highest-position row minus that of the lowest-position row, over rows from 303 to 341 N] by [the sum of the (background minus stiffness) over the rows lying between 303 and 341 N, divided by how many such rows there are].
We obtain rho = 0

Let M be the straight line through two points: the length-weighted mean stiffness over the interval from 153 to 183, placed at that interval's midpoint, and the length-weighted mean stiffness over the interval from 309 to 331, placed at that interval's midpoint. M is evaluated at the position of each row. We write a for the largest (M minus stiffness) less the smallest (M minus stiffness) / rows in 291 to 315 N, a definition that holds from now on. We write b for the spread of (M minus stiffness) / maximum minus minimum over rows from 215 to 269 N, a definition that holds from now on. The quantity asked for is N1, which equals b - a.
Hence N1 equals 1.9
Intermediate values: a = 5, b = 7.0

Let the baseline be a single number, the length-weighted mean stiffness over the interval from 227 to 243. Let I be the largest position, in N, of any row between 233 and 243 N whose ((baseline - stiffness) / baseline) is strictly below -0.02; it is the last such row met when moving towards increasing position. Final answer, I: 238 N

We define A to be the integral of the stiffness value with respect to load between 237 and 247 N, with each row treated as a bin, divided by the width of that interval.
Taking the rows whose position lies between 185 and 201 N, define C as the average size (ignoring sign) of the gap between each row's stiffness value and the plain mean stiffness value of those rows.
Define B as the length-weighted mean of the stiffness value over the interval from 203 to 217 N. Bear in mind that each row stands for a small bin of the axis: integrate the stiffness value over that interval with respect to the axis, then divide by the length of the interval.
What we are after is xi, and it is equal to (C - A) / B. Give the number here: -0.99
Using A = 36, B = 34.3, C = 1.71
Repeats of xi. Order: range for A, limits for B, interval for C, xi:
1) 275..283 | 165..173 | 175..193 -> -1.16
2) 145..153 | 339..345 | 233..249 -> -0.73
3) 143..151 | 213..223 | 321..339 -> -0.81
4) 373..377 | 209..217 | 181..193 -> -1.16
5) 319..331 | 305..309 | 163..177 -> -0.92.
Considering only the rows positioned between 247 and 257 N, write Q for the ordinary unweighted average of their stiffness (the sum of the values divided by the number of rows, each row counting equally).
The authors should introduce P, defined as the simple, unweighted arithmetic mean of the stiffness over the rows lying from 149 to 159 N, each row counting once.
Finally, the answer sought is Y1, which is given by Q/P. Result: 1.27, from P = 30.4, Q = 38.6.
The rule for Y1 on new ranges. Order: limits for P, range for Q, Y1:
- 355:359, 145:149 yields 0.78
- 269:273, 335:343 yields 1.09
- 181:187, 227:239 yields 0.95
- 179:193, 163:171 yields 0.90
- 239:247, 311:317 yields 1.02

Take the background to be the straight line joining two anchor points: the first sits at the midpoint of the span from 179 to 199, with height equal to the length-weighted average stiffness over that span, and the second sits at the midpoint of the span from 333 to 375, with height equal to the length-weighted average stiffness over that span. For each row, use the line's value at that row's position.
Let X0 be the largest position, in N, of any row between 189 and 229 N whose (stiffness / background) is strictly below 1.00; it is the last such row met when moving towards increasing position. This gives 228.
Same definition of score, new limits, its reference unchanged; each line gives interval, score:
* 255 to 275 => -1.84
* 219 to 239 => -1.57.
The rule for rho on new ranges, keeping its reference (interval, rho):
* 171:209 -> -1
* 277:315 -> -2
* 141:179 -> 28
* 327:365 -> 15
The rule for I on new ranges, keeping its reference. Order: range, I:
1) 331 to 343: 342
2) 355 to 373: 372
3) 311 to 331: 330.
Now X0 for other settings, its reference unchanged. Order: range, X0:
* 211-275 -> 274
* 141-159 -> 158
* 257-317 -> 316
